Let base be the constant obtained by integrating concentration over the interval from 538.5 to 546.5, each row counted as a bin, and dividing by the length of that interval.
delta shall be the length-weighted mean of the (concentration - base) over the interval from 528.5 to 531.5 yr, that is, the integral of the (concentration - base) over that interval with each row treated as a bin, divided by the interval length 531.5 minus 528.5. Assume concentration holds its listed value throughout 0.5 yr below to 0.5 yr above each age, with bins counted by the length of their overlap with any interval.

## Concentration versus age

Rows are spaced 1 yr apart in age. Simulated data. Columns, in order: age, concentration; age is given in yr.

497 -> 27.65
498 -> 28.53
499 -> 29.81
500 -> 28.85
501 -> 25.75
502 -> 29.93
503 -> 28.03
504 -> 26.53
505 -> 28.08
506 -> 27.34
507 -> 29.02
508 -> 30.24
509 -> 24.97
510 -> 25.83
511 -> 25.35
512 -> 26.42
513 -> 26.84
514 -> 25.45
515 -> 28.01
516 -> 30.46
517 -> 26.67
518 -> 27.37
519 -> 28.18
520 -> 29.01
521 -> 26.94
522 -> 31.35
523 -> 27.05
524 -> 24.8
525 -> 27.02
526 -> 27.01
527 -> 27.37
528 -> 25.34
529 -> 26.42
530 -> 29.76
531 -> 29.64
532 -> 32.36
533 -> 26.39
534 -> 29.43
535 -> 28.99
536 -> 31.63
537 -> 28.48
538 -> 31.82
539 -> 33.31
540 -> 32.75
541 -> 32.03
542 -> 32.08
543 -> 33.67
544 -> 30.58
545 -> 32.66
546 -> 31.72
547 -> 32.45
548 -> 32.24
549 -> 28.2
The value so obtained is -3.7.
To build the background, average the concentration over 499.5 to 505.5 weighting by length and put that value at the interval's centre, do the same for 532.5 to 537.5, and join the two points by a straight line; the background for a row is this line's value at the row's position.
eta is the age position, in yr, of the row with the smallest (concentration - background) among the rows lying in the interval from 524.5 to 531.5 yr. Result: 528 yr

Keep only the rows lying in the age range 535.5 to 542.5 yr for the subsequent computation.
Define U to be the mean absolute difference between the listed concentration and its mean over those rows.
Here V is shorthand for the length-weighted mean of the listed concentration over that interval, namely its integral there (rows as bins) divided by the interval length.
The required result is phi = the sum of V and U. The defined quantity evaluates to 32.7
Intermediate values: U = 0.96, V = 31.7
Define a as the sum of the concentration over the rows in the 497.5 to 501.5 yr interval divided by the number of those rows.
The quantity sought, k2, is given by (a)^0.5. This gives 5.31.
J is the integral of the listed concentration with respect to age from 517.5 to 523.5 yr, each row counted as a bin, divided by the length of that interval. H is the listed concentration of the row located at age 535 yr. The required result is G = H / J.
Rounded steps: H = 28.99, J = 28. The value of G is 1.02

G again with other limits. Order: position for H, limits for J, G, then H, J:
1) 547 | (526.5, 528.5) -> 1.23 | 32.45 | 26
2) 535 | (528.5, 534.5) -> 1.00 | 28.99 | 29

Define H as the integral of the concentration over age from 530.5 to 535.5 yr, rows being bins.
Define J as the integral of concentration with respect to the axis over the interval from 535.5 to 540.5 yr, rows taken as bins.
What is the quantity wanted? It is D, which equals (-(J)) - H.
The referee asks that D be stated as -305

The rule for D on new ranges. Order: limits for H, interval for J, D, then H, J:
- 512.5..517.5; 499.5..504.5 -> -277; 137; 139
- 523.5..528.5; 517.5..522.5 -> -274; 132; 143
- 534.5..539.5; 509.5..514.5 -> -284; 154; 130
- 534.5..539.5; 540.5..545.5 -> -315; 154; 161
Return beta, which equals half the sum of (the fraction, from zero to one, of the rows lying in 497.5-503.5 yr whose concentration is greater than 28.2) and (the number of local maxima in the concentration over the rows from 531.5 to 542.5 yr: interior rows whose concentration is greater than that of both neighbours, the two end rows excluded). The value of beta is 1.8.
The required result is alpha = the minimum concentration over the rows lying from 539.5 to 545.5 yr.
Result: 30.58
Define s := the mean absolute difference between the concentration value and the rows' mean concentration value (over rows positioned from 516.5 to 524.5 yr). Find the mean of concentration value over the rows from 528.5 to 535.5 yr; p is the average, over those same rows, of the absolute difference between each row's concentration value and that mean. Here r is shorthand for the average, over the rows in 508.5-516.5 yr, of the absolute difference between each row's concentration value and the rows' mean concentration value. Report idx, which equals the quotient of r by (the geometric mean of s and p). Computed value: 0.9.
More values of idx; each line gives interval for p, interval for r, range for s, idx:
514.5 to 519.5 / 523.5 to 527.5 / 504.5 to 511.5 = 0.7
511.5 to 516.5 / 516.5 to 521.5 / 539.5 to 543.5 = 0.8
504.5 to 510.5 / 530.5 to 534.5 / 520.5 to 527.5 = 1.2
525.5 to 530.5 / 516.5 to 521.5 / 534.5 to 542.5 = 0.6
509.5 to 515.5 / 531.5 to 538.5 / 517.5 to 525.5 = 1.7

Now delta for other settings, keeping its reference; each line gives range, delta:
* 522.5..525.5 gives -6.1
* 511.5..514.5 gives -6.1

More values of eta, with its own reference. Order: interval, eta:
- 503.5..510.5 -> 509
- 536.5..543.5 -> 537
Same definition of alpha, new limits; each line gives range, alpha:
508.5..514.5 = 24.97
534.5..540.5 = 28.48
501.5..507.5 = 26.53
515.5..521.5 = 26.67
